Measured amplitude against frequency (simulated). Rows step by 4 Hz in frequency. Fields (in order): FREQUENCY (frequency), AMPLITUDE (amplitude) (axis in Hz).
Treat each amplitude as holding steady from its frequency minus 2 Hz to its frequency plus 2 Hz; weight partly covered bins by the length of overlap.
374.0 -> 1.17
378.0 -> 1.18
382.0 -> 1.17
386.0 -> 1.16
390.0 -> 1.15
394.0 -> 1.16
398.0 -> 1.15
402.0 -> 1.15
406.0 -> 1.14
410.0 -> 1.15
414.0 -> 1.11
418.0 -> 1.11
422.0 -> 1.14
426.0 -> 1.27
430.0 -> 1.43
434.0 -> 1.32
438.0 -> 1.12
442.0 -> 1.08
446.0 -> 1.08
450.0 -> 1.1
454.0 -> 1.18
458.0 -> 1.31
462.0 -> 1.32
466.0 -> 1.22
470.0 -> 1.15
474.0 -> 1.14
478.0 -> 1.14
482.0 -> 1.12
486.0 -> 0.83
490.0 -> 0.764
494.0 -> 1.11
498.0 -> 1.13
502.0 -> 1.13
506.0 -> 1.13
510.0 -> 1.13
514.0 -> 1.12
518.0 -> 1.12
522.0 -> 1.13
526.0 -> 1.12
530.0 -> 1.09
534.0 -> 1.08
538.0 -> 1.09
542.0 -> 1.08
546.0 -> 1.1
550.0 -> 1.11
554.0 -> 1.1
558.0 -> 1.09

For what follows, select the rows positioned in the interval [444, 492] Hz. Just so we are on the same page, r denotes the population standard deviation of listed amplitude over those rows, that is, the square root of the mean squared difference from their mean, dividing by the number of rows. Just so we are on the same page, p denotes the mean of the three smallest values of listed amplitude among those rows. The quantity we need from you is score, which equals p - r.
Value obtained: 0.73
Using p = 0.89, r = 0.16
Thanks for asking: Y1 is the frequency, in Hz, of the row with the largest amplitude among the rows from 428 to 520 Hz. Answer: 430.0 Hz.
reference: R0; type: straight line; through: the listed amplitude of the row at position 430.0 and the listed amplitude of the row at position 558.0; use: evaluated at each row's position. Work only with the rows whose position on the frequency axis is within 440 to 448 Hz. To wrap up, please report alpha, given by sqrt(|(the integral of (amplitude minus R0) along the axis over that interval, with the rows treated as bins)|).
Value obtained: 1.6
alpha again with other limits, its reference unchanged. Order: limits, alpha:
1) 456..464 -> 0.5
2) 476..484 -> 1.2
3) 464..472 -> 1.1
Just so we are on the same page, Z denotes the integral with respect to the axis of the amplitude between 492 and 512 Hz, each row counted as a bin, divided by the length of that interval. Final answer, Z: 1.13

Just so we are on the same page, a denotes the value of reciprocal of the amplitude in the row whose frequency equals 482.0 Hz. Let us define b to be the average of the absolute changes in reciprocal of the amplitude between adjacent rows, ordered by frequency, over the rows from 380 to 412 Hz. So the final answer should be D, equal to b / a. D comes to 0.007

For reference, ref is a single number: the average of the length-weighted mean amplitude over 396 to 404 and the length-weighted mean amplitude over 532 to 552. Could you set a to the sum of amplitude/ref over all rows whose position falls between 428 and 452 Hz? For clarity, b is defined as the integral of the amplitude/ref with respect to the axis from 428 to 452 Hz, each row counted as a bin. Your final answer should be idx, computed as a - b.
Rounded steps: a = 6.4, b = 25.4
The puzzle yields -19.1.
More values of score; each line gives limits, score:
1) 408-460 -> 0.98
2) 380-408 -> 1.14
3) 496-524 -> 1.12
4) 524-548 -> 1.07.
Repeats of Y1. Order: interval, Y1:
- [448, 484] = 462.0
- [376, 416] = 378.0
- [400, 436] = 430.0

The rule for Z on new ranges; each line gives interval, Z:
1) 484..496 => 0.90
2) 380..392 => 1.16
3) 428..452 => 1.19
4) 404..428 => 1.15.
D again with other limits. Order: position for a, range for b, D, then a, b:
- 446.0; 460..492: 0.085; 0.926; 0.079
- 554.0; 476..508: 0.134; 0.909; 0.122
